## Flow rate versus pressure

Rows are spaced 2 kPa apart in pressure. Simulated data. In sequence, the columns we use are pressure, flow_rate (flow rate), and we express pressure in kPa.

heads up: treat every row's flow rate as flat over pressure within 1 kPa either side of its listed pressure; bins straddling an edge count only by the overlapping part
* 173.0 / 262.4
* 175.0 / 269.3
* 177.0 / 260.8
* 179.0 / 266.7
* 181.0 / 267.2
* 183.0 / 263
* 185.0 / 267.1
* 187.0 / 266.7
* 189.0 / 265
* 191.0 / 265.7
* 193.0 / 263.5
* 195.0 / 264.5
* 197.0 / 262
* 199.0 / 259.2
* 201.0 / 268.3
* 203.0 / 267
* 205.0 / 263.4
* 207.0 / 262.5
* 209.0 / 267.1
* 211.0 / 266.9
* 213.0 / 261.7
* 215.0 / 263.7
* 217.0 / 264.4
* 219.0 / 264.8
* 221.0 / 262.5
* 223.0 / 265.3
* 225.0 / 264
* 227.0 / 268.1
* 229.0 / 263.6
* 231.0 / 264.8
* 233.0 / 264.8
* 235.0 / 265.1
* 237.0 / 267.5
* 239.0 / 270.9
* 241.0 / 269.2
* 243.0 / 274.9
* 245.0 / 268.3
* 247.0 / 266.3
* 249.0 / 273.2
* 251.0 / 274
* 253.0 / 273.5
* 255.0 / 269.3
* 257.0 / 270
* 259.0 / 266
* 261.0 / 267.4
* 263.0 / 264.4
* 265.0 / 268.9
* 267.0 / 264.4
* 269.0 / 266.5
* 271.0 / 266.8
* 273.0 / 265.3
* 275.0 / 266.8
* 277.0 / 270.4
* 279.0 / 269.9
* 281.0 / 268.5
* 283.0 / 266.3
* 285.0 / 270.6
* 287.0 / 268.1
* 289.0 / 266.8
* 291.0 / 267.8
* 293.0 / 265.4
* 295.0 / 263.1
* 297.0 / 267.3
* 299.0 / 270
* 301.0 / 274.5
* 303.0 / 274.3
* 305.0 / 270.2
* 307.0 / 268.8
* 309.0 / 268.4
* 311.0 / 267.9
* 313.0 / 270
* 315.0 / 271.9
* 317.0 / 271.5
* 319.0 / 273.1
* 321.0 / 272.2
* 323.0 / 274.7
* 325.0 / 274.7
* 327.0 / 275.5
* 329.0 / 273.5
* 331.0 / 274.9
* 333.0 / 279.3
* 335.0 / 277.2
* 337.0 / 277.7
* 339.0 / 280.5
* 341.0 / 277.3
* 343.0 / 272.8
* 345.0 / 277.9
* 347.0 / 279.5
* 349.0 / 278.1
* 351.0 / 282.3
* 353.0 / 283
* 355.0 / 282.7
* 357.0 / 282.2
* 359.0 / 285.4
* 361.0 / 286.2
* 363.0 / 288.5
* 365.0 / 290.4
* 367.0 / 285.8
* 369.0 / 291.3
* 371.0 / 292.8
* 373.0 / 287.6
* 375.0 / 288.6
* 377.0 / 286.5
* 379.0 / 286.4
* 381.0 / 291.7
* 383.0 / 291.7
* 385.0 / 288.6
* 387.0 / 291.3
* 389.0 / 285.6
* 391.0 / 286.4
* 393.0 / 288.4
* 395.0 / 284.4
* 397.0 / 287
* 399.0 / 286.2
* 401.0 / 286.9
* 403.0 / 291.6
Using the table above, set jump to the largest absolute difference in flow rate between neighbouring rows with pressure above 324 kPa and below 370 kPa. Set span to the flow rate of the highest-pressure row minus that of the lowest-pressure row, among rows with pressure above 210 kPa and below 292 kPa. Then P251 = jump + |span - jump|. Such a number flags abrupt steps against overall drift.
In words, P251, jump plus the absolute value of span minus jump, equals 10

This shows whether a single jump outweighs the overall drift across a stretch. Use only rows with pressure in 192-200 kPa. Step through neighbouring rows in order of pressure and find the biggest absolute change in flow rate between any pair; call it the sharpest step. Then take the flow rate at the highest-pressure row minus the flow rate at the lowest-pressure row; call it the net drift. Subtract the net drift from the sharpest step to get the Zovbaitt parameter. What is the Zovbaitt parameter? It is 7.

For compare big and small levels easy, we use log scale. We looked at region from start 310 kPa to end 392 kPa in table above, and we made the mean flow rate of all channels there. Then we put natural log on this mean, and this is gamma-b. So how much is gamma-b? 5.64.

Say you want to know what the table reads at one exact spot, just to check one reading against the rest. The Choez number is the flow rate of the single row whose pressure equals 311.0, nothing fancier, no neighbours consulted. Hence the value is 267.9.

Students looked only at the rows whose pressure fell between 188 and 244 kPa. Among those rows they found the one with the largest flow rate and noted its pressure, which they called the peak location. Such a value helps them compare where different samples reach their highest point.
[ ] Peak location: 243.0 kPa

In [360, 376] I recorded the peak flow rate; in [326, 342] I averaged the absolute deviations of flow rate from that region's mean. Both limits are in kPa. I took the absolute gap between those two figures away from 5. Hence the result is -286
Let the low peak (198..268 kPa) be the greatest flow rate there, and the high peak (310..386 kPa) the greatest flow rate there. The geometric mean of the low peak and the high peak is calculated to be 284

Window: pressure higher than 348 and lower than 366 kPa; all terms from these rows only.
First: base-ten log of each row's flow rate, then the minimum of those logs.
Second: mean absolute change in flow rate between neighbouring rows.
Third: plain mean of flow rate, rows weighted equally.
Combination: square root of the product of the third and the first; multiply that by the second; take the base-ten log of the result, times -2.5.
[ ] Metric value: -4.2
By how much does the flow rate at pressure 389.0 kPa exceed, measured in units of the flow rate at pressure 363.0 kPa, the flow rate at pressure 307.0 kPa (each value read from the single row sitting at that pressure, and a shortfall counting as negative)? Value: 0.058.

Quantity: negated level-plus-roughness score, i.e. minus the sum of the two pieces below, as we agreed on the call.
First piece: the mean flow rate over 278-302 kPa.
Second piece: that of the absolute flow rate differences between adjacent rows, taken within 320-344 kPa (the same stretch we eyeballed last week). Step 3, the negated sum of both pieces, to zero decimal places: -270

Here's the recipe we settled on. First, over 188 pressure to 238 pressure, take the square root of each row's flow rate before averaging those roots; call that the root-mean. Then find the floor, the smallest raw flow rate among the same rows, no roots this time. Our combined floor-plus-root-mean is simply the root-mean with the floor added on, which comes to 275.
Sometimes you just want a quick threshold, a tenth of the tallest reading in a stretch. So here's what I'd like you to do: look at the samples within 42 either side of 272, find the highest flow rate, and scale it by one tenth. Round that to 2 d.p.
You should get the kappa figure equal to 27.49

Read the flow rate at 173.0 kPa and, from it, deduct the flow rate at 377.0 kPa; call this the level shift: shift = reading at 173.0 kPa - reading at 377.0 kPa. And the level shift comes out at -24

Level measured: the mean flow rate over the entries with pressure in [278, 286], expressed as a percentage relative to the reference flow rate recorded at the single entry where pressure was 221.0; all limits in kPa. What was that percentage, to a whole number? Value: 102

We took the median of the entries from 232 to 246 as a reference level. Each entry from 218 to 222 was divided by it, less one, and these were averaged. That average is -0.02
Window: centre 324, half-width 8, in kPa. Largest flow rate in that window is 275.5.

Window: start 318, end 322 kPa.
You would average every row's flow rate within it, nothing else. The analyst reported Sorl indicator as 273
